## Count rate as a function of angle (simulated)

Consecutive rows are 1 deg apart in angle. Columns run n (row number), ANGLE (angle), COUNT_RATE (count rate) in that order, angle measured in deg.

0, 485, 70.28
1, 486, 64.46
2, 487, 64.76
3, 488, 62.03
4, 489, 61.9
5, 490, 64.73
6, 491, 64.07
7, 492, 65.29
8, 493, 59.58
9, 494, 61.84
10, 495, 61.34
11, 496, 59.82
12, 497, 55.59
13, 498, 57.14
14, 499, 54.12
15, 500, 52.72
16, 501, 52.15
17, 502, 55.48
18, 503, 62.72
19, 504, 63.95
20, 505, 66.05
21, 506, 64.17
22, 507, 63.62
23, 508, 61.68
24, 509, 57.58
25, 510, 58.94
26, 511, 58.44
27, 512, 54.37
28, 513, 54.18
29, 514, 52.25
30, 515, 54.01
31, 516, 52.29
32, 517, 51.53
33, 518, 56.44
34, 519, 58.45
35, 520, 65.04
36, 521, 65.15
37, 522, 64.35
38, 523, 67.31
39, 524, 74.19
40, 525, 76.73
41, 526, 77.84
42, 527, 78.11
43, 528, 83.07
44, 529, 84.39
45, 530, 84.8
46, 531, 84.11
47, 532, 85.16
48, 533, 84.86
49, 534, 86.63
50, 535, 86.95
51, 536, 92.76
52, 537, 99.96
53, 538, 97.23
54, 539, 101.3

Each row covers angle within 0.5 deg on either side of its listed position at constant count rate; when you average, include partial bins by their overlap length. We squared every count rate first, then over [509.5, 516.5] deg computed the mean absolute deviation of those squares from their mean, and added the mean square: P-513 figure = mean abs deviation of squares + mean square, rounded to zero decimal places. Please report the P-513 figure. 3264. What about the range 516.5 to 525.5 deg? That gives 4955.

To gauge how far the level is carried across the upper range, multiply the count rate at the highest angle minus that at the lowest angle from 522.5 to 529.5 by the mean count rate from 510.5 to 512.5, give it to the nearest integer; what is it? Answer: 963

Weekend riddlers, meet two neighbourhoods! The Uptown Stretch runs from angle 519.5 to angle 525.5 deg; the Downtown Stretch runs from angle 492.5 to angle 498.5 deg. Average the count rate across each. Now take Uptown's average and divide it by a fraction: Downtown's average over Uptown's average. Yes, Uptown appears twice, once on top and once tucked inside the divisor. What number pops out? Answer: 80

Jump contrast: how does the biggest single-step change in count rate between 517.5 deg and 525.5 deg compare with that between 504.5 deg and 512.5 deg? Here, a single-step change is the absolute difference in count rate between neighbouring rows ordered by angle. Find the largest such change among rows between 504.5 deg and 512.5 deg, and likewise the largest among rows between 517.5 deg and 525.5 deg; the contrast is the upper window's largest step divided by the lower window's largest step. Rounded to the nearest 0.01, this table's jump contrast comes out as 1.68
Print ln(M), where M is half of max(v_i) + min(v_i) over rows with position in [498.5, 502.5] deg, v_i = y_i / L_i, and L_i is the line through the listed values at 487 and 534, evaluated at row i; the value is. -0.28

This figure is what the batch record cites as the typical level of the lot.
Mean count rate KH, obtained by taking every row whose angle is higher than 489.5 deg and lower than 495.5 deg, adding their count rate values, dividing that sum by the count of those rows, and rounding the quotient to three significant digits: 62.8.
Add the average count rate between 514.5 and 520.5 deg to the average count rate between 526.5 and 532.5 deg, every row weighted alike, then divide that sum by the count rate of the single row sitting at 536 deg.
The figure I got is 1.5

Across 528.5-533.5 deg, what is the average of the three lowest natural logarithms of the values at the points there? 4.44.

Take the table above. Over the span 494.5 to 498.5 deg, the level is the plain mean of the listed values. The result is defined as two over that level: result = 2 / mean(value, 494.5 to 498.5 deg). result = 0.034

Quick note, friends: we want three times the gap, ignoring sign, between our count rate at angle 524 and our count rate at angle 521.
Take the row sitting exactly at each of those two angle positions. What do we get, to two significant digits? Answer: 27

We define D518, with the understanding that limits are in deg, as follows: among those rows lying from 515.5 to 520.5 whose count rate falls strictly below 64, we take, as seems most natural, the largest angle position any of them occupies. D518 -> 519 deg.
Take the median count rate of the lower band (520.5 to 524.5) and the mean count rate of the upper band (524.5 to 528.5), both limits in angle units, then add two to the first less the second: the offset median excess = -11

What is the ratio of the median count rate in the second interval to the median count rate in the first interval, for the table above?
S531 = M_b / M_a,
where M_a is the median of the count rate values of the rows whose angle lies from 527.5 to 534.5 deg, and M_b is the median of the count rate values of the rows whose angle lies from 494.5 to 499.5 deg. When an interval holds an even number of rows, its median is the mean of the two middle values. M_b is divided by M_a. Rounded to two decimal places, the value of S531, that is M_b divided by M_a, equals 0.67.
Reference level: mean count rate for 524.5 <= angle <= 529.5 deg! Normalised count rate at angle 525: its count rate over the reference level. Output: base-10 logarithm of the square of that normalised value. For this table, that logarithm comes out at -0.04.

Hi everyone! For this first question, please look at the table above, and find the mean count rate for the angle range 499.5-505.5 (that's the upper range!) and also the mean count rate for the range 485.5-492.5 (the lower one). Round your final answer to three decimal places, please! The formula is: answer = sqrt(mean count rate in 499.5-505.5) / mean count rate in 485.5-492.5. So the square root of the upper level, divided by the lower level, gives 0.120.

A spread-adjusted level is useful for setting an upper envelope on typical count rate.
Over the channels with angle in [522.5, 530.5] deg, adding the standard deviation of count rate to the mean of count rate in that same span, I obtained 84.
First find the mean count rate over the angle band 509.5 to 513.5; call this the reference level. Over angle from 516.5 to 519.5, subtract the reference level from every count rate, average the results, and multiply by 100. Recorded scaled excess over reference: -101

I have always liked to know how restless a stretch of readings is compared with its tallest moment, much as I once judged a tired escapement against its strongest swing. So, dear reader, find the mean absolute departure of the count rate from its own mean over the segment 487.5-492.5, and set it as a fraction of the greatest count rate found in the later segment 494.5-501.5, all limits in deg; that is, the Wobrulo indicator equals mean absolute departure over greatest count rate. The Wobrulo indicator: 0.021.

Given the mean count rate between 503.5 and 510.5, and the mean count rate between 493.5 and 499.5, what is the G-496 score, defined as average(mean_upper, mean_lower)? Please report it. 60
